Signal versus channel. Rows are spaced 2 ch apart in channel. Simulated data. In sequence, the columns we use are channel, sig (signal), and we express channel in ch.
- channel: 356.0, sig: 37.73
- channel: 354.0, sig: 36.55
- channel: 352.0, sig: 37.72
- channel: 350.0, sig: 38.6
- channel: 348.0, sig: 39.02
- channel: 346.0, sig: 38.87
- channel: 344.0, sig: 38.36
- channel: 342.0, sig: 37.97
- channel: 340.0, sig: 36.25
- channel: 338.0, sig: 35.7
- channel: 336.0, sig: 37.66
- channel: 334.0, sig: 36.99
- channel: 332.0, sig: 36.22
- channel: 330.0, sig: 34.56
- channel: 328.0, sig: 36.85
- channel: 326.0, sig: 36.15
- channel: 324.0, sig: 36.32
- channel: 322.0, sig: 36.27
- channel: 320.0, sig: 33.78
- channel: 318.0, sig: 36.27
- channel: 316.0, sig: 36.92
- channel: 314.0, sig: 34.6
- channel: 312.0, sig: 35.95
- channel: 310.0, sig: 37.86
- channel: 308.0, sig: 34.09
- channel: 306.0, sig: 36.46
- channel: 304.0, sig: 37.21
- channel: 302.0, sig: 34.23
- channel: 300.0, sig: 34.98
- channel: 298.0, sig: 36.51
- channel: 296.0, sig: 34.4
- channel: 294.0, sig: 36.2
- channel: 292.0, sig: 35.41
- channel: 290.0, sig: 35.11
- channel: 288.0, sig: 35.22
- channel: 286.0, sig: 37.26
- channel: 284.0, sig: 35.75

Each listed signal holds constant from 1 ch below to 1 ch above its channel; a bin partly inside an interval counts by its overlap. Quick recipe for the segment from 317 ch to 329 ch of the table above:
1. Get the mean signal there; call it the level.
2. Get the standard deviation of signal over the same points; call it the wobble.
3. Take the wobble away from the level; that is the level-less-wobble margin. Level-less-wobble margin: 34.9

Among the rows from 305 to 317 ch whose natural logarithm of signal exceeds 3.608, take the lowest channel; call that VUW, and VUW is 310.0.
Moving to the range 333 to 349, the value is 334.0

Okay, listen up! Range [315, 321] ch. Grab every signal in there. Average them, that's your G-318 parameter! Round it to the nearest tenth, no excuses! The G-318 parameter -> 35.7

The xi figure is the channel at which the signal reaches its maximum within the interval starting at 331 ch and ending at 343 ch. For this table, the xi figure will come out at 342.0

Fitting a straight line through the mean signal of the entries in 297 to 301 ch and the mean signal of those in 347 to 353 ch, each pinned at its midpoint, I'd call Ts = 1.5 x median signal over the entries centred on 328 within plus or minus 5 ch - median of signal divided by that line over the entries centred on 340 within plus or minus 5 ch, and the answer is 53.33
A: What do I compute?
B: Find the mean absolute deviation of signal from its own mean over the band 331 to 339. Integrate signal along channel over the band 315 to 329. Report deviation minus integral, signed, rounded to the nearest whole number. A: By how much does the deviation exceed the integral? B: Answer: -504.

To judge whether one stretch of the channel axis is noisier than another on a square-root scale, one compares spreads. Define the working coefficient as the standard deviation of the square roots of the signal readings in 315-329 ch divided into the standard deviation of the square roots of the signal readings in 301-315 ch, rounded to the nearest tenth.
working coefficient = 1.4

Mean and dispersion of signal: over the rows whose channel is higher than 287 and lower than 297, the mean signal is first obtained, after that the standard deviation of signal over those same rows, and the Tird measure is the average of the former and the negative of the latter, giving 17.3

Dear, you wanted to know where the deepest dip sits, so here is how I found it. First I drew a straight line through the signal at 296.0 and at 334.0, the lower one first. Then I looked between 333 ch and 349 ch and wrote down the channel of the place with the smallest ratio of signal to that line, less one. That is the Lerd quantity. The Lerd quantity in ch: 338.0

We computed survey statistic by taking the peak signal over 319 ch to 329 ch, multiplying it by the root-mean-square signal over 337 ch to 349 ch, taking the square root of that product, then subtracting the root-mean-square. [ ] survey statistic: -0.44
